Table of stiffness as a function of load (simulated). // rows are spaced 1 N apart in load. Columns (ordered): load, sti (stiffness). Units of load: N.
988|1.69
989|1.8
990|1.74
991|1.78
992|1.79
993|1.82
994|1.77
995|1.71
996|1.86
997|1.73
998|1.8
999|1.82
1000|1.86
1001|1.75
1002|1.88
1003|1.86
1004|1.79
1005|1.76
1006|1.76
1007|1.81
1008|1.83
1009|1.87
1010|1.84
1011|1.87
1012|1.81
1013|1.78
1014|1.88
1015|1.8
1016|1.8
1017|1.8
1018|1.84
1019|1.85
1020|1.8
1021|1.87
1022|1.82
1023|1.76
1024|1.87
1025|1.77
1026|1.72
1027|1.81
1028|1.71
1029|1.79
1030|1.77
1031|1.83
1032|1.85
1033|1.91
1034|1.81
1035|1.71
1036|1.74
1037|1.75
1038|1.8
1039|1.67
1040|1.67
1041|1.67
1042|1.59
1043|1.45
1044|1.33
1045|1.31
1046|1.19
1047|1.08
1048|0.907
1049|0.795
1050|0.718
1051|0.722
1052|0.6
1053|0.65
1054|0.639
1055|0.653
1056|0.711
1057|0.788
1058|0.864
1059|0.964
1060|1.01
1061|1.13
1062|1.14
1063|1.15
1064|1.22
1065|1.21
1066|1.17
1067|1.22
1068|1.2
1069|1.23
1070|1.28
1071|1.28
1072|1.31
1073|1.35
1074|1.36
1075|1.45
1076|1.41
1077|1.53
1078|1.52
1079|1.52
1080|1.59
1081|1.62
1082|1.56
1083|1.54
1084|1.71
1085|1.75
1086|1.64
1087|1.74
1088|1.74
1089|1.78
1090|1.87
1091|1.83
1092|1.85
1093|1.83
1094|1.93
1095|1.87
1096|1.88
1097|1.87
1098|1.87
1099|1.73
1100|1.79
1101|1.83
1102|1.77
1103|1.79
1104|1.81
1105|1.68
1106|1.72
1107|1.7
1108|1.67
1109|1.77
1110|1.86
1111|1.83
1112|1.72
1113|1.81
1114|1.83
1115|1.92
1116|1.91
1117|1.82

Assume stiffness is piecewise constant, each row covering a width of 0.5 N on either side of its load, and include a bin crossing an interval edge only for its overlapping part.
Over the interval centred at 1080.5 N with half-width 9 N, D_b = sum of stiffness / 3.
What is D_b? 9.4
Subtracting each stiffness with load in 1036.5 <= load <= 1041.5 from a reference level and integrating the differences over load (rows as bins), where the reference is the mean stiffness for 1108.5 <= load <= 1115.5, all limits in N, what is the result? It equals 0.5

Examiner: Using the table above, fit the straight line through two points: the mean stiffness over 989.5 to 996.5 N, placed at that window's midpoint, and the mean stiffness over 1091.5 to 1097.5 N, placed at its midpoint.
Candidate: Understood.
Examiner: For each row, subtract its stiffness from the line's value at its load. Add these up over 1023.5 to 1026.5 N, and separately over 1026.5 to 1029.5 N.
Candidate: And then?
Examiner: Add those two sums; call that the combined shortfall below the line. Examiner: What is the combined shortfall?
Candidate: 0.2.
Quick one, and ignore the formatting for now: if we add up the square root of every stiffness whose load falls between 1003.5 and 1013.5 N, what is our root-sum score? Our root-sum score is 13.5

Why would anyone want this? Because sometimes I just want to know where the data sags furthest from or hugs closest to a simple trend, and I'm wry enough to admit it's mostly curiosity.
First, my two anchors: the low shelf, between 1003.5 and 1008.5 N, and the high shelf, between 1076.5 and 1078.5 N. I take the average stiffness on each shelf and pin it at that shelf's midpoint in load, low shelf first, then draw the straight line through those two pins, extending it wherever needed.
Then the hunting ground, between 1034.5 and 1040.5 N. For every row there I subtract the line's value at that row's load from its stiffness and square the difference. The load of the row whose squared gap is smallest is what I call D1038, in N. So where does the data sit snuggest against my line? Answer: 1039 N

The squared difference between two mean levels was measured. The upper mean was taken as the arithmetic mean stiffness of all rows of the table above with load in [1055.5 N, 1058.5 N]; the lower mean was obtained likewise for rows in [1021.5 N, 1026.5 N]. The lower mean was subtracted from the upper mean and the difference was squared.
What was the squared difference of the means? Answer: 1.00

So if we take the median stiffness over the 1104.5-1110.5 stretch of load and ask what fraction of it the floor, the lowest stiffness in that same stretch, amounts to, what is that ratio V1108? 0.977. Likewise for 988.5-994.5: 0.975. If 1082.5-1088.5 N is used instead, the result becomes 0.893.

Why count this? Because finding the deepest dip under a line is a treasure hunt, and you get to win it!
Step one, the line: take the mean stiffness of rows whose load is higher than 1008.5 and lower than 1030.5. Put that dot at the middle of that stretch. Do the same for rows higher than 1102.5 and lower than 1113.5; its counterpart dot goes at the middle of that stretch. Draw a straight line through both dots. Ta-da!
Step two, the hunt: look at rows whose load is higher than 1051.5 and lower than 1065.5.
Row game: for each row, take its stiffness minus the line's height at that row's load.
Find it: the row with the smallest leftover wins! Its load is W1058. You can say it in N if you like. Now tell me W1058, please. 1052 N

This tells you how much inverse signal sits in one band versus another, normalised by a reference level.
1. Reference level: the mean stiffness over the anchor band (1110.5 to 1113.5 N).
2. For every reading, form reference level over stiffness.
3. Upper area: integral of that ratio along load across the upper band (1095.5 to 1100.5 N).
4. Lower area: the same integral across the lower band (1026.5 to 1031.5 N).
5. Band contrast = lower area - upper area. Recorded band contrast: 0.12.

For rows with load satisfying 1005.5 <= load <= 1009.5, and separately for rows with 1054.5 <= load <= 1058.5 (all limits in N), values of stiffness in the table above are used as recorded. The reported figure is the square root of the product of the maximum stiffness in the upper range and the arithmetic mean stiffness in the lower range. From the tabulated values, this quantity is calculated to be 1.25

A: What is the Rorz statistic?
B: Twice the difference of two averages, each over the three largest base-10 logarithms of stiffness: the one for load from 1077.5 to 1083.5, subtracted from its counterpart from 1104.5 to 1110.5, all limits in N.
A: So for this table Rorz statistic 0.10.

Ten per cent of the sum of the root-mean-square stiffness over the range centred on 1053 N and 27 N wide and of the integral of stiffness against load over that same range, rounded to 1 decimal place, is 2.9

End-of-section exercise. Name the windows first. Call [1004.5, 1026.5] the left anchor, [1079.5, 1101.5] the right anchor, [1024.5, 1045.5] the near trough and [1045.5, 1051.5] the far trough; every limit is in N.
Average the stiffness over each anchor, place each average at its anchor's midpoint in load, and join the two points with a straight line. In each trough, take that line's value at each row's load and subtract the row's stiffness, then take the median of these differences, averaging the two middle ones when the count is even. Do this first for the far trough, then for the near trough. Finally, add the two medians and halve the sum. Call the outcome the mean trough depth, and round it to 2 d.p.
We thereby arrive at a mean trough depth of 0.50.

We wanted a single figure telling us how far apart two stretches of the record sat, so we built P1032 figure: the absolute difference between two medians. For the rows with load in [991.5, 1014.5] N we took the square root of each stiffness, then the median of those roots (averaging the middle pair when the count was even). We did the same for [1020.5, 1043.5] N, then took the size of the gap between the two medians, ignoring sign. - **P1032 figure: 0.015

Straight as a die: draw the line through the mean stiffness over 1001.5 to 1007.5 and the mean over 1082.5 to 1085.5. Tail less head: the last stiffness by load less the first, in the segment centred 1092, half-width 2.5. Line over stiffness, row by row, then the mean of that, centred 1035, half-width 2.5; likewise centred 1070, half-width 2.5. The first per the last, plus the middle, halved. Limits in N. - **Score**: 0.51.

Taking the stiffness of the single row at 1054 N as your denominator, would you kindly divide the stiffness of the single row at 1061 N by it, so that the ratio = 1.77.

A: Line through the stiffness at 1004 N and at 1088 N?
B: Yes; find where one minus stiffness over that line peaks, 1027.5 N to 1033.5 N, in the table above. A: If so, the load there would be 1028 N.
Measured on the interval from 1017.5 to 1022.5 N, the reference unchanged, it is 1020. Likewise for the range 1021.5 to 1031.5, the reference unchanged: 1028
